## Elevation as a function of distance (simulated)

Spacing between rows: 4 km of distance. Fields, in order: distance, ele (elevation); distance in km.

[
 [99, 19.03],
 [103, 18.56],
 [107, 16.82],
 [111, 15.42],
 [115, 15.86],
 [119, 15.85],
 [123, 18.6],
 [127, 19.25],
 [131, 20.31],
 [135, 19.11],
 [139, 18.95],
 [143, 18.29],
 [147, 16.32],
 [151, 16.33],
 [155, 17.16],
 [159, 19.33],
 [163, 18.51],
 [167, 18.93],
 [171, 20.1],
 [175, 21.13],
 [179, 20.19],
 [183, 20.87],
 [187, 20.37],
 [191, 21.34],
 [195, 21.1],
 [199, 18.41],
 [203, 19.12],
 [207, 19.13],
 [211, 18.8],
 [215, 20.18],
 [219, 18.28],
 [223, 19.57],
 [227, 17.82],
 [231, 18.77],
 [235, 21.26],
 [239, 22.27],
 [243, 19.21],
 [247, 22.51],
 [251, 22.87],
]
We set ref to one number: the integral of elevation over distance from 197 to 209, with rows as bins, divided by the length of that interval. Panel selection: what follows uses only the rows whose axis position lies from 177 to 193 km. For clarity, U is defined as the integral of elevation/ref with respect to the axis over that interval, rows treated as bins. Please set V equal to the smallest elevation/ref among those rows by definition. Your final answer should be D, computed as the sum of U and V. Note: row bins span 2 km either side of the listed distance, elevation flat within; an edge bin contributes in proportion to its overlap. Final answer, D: 18.6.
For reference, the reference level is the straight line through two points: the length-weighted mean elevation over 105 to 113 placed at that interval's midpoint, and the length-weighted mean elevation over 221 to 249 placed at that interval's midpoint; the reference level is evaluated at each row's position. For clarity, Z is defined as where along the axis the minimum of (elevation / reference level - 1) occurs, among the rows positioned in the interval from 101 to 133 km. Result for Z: 111 km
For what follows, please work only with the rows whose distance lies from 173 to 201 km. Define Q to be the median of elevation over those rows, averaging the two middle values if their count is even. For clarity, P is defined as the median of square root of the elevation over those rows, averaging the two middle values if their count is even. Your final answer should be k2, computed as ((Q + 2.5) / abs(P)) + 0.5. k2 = 5.62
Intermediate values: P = 4.57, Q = 20.9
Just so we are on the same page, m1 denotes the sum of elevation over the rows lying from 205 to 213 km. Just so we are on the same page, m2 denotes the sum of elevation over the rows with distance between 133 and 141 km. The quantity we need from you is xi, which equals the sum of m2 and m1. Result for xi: 76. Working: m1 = 38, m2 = 38.1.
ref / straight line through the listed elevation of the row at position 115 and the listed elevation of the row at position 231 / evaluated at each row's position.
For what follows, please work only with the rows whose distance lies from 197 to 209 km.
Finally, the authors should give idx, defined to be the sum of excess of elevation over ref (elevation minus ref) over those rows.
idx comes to 2.5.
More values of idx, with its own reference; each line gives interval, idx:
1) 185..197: 9.5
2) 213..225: 2.6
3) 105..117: 0.8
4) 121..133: 9.7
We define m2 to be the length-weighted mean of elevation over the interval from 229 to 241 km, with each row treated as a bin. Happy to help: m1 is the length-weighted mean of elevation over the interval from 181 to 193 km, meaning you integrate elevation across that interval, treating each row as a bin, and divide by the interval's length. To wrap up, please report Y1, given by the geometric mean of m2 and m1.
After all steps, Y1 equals 20.8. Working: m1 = 20.9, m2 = 20.8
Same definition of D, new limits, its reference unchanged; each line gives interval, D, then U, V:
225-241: 17.9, 17.0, 0.94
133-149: 16.3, 15.4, 0.86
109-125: 14.7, 13.9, 0.82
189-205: 17.9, 16.9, 0.97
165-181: 18.0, 17.0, 1.00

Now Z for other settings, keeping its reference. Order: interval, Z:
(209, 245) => 227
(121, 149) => 147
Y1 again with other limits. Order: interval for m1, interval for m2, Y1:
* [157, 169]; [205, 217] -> 19.1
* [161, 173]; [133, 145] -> 19.0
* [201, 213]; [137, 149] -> 18.4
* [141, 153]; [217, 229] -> 17.8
